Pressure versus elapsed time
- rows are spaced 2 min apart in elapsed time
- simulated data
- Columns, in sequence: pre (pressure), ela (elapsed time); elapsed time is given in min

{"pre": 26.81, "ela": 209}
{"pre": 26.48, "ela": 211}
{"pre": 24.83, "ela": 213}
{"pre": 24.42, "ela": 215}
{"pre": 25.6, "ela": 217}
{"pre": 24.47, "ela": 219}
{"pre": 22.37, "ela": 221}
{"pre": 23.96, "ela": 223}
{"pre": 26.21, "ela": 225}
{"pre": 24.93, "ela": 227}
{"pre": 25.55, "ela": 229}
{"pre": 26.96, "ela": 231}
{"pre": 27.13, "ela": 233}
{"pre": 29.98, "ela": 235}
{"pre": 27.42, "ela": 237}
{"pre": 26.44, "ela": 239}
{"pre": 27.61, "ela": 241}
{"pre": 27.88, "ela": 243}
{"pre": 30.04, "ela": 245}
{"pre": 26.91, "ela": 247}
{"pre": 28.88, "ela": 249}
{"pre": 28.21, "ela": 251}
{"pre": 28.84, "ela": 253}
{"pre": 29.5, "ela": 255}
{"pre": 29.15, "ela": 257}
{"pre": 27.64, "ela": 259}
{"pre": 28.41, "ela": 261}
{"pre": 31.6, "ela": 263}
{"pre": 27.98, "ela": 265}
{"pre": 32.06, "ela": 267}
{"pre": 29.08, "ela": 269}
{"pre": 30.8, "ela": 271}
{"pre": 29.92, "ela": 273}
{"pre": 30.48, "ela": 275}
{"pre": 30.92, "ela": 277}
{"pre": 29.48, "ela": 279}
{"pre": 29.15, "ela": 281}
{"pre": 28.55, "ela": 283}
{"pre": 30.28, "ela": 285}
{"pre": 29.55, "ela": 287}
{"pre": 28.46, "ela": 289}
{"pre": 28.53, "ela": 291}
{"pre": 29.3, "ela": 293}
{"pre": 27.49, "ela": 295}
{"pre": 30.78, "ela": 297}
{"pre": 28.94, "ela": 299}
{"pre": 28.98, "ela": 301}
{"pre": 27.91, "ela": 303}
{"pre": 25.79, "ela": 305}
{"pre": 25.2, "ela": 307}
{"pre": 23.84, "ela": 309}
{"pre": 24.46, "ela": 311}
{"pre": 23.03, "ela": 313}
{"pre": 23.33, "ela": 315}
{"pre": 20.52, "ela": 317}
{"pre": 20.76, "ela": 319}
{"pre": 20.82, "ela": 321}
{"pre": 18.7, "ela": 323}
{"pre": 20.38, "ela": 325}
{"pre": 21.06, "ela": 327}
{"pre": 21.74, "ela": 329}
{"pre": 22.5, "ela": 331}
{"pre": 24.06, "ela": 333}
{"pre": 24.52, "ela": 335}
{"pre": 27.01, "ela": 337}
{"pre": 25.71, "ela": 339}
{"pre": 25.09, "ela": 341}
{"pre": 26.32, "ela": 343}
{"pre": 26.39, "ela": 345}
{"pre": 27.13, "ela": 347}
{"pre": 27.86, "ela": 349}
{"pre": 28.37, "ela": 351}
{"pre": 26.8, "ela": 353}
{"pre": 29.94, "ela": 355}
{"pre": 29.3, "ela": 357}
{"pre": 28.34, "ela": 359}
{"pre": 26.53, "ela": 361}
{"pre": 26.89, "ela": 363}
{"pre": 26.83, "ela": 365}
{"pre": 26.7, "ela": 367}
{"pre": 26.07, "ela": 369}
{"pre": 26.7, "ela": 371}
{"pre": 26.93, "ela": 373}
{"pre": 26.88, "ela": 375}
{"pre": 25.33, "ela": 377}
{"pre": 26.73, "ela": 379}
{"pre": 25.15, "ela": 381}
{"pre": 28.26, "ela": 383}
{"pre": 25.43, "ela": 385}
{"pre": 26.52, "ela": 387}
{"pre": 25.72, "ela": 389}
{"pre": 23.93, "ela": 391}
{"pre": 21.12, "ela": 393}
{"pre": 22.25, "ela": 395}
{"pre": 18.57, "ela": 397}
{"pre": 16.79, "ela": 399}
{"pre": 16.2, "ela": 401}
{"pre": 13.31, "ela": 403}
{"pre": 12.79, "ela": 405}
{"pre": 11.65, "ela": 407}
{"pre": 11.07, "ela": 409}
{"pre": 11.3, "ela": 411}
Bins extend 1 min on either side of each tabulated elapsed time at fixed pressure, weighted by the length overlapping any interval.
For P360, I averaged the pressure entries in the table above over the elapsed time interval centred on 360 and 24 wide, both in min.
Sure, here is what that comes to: 27.5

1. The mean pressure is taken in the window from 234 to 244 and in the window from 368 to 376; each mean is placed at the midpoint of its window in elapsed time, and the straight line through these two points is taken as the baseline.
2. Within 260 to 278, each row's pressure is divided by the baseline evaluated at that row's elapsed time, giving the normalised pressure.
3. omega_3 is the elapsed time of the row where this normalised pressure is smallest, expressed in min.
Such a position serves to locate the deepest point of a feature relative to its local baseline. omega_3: 265 min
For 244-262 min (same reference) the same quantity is 247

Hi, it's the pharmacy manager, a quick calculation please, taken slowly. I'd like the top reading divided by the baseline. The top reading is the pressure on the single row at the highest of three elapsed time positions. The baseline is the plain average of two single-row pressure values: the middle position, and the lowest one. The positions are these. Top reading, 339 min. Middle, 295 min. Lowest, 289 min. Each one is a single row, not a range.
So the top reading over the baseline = 0.92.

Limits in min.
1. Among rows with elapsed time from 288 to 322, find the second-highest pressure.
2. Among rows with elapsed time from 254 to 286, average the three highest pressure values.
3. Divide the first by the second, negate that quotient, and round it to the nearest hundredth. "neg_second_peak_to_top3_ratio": -0.93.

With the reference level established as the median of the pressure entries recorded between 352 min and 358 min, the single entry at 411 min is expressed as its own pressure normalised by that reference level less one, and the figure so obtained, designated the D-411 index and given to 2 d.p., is -0.61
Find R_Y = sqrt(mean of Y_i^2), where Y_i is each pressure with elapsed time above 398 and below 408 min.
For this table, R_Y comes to 14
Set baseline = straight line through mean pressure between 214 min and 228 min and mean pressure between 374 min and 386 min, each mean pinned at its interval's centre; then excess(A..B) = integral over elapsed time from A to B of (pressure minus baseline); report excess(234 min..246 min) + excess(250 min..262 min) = 86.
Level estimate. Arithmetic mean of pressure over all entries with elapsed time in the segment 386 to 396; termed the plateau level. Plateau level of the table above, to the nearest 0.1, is 23.9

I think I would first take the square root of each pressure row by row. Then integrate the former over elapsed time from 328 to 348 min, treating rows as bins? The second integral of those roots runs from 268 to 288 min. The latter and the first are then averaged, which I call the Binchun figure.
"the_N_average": 105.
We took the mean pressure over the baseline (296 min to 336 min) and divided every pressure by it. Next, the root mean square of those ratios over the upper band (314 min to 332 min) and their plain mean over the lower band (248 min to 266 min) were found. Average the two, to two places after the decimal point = 1.05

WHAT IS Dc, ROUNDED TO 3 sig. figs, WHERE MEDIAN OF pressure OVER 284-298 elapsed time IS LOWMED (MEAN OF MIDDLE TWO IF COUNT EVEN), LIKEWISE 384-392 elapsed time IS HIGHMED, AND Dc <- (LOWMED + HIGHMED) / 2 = 27.4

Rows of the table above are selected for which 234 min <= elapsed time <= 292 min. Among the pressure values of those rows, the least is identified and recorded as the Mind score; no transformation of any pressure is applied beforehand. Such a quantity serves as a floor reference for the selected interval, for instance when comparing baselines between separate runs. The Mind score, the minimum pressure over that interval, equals 26.44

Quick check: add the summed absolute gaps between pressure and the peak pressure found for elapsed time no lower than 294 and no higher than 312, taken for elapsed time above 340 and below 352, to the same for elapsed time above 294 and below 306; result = 38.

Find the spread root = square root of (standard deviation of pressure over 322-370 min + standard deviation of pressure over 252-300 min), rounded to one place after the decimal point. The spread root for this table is 2.0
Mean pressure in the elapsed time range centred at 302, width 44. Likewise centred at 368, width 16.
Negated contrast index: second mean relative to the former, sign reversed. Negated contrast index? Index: -1.02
